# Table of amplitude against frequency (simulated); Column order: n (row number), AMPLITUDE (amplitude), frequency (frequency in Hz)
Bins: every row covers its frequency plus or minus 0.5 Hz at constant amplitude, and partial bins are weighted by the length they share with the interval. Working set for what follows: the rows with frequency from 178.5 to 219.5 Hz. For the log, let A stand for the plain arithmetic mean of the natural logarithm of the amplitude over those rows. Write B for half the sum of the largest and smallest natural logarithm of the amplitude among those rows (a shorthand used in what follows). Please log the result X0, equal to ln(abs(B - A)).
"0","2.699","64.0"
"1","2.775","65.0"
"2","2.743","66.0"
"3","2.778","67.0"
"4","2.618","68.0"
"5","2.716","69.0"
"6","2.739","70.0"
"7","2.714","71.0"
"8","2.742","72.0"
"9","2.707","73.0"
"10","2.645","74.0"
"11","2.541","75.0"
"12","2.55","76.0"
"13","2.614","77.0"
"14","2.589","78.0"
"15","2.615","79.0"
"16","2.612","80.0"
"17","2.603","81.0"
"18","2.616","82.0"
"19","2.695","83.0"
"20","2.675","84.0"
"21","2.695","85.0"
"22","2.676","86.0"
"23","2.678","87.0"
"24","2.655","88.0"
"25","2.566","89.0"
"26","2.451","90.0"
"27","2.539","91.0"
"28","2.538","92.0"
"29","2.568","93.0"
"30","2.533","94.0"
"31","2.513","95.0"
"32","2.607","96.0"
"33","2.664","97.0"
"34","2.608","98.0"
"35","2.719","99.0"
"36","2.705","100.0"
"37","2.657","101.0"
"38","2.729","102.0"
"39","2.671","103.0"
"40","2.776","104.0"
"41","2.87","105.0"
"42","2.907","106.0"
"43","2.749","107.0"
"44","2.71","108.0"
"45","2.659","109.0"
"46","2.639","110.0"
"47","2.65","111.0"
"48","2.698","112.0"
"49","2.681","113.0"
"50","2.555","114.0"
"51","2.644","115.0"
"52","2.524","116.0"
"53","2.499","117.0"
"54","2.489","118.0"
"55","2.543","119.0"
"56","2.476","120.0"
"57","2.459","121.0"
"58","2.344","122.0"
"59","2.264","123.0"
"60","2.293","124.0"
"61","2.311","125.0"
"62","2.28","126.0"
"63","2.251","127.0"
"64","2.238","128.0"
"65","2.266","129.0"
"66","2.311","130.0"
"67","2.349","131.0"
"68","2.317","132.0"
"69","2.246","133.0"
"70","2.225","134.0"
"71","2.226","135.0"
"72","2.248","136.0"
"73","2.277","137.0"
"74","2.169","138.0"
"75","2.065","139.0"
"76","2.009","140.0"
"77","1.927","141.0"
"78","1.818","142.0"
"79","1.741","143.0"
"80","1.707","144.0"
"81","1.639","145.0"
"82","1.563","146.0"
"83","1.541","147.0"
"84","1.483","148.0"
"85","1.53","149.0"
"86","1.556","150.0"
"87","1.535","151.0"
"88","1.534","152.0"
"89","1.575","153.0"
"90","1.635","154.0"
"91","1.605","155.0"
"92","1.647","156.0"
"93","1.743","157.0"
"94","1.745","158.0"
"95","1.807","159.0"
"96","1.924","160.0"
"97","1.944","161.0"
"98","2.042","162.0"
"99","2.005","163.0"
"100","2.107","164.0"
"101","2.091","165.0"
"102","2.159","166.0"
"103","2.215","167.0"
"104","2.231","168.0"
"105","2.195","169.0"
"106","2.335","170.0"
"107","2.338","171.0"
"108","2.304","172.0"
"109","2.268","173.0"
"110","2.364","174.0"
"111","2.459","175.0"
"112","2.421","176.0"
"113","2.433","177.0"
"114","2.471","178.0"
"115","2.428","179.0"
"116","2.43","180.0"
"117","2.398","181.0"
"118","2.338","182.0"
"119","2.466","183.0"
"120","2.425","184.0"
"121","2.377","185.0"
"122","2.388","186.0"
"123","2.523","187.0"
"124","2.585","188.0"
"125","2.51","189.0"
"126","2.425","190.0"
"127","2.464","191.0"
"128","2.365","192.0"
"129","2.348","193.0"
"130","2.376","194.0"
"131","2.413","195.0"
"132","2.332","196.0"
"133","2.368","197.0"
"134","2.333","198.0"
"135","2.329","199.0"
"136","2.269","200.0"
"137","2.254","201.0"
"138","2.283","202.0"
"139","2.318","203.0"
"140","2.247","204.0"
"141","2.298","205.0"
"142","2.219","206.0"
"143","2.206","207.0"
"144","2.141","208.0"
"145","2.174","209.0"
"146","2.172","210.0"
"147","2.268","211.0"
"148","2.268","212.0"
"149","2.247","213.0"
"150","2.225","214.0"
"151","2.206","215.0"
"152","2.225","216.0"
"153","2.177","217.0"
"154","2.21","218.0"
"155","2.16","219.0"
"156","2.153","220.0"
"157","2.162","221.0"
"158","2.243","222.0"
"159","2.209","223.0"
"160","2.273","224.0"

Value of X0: -4.25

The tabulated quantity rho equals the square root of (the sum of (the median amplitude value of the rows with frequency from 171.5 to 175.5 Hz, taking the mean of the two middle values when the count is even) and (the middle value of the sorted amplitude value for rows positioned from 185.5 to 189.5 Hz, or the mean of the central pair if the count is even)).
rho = 2.20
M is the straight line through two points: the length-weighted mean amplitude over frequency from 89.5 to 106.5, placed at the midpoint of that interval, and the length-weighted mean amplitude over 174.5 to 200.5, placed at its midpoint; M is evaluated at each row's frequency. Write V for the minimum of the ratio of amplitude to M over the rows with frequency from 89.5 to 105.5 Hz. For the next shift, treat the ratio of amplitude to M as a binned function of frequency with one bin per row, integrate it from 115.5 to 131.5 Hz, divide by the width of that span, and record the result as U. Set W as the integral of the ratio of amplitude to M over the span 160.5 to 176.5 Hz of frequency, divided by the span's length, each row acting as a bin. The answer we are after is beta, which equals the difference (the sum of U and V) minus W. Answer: 0.93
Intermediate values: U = 0.92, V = 0.917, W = 0.901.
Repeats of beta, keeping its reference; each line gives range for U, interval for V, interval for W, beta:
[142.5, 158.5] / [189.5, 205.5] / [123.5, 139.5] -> 0.71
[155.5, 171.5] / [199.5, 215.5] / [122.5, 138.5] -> 0.85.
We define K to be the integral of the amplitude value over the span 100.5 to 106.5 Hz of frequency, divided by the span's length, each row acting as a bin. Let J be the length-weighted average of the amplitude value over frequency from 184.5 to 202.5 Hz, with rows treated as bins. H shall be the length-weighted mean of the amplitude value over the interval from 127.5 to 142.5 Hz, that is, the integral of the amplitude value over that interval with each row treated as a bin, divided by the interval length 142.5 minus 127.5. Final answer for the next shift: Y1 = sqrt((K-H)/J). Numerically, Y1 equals 0.50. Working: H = 2.18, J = 2.4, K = 2.77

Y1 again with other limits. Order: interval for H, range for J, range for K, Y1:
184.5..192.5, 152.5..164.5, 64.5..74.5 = 0.38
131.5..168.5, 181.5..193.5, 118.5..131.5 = 0.43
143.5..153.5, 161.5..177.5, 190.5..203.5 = 0.59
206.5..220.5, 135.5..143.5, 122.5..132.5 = 0.21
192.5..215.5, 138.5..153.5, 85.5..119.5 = 0.47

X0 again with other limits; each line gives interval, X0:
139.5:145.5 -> -5.00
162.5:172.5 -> -4.27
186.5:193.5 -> -6.21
